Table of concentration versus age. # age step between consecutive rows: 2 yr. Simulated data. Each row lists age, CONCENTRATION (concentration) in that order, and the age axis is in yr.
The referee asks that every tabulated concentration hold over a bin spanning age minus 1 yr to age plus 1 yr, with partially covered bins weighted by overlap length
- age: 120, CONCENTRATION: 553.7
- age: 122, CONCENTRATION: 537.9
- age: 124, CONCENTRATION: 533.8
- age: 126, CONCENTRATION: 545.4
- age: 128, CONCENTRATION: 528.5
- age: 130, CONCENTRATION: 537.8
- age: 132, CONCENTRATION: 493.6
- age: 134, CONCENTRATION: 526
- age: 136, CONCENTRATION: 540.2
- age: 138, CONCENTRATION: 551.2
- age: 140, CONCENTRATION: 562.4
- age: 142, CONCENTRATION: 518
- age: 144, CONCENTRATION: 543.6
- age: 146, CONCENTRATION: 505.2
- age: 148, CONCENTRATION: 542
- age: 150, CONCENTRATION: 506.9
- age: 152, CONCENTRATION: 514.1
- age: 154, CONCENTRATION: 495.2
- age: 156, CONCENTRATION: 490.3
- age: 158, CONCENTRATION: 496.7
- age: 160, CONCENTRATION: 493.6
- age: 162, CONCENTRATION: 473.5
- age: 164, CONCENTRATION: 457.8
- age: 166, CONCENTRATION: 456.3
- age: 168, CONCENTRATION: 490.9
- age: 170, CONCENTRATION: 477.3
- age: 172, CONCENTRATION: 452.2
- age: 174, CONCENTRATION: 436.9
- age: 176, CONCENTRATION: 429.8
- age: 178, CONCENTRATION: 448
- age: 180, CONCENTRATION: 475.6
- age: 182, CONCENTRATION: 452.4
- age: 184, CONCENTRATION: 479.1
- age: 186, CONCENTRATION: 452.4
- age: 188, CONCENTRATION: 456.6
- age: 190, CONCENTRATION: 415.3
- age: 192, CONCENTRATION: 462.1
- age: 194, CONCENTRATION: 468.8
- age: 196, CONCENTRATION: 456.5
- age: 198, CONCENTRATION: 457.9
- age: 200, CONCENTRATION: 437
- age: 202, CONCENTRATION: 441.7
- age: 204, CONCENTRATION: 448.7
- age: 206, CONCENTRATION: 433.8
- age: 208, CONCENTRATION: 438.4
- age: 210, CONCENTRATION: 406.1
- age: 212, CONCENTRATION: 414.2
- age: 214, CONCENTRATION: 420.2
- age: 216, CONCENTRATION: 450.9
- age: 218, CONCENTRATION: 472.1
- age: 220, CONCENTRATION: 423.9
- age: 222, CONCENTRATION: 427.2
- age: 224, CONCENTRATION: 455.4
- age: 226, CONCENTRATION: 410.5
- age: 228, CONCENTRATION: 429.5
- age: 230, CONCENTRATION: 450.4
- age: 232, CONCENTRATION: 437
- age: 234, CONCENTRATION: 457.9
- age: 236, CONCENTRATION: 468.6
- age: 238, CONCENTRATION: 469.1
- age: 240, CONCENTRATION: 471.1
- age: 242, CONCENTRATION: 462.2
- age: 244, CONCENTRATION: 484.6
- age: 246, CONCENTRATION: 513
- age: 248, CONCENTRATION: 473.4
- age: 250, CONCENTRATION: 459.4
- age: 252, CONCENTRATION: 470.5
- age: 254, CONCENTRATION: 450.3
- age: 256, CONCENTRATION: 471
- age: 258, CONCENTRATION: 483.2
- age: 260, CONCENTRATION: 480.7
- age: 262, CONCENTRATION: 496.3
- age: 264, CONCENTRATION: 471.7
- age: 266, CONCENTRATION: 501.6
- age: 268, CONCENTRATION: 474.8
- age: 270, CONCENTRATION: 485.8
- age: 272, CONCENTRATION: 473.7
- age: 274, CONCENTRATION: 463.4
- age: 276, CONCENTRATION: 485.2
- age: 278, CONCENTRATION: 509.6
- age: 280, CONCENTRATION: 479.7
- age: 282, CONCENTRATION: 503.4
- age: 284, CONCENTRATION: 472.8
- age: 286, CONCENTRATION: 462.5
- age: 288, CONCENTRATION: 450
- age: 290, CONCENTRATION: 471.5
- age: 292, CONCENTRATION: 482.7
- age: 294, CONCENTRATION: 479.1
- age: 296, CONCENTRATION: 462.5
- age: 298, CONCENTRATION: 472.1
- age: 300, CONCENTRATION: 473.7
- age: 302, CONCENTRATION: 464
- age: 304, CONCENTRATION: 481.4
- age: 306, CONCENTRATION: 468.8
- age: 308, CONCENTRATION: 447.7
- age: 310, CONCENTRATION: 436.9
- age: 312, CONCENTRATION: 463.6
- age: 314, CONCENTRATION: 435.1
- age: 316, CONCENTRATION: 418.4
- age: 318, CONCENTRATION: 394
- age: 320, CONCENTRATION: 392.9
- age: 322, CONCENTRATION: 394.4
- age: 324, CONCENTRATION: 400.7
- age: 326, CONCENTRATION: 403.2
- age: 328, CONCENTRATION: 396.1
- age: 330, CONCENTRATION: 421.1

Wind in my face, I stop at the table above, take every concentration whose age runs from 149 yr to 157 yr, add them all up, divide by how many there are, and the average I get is 502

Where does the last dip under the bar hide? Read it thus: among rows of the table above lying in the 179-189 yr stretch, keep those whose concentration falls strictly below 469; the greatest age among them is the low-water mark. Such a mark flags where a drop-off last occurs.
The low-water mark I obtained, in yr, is 188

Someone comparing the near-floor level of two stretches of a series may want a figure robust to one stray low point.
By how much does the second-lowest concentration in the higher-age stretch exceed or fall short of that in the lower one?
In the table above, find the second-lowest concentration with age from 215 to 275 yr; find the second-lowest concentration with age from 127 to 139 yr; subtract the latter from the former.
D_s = -102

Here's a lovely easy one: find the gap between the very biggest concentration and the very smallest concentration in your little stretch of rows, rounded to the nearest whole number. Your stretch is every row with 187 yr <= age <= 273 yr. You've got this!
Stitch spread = 107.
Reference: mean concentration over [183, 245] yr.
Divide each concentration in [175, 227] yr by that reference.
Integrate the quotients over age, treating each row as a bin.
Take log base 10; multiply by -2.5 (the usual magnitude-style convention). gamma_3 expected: -4.28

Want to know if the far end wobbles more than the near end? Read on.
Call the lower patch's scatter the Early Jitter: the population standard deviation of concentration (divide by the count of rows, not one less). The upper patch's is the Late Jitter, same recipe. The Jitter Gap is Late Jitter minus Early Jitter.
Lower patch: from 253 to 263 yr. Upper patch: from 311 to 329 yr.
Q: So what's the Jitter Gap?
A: 8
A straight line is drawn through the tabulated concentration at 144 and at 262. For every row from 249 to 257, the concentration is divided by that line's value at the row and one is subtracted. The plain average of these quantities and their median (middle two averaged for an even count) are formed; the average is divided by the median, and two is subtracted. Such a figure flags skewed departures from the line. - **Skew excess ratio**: -0.96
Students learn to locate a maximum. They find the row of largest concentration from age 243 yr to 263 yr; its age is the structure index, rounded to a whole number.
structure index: 246 yr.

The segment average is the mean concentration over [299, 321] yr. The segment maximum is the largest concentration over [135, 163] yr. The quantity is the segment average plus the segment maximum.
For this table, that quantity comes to 1006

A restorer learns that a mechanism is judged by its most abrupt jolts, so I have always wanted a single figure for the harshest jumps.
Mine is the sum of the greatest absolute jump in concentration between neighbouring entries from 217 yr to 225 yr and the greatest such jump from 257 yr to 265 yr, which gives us 73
